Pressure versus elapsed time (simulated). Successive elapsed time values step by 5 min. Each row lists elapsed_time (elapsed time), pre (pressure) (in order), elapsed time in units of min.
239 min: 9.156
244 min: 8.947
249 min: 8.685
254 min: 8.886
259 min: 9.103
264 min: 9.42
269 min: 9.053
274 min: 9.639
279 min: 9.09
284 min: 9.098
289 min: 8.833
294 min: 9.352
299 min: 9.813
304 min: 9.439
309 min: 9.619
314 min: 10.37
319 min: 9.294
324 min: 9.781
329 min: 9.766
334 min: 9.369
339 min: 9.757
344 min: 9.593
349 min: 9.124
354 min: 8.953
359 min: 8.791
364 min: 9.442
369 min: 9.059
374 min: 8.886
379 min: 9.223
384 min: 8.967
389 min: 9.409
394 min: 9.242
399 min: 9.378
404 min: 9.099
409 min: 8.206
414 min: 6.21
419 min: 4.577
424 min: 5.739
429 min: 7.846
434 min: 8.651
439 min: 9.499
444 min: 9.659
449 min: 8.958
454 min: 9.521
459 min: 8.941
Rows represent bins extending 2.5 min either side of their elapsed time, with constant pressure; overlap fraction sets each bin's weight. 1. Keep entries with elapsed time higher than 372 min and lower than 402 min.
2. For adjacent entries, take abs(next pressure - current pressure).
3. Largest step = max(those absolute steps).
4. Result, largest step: 0.44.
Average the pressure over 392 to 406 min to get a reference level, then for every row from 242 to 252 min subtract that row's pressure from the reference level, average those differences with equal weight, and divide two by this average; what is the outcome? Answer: 5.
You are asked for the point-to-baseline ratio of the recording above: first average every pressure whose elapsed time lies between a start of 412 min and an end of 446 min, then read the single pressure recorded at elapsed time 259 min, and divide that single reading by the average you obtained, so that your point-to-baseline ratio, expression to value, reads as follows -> 1.22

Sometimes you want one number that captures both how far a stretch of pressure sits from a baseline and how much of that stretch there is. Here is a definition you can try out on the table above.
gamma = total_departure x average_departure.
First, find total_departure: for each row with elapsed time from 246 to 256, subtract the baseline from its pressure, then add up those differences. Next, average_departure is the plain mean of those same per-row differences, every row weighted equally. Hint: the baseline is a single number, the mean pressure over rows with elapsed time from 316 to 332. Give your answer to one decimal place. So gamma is 1.4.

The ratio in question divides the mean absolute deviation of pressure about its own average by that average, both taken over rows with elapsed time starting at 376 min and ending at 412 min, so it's 0.031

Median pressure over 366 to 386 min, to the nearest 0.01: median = 9.01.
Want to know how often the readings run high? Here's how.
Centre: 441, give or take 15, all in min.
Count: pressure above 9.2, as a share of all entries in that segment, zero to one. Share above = 0.50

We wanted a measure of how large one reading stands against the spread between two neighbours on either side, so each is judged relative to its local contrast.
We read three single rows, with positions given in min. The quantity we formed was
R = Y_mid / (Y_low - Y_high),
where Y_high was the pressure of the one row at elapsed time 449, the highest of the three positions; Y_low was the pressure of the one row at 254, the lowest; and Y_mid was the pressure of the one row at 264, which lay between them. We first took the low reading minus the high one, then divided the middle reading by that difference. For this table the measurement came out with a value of -131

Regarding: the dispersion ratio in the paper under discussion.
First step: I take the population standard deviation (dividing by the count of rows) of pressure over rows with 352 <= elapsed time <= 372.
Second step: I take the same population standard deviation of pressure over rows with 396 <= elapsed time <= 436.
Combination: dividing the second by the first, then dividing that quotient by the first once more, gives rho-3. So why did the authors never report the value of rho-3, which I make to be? 28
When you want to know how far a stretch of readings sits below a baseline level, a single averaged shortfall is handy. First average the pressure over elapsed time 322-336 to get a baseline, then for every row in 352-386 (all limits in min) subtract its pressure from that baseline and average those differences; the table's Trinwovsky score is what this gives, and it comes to 0.6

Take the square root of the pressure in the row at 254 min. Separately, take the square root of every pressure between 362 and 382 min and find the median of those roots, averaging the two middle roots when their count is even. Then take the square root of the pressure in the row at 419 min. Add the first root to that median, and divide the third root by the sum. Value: 0.356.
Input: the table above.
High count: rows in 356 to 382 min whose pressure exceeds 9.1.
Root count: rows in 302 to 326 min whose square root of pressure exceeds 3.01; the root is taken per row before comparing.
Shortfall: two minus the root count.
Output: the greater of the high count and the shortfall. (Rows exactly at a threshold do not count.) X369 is 2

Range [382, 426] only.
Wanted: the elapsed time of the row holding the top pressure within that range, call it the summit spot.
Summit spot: 389 min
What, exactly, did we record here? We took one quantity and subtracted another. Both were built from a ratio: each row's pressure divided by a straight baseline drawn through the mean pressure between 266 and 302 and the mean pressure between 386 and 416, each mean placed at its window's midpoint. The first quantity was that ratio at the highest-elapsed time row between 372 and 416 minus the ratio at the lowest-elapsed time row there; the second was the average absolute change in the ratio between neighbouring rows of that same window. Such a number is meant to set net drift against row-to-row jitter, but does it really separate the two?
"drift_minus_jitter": -0.35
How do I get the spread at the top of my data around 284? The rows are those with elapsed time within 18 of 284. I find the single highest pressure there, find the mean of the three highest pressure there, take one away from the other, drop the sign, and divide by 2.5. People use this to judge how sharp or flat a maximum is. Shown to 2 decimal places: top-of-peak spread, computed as 0.08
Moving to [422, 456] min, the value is 0.04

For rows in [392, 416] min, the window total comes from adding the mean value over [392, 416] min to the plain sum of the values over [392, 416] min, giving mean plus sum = 51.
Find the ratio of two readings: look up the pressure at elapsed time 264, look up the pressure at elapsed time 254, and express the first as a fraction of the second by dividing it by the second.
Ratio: 1.06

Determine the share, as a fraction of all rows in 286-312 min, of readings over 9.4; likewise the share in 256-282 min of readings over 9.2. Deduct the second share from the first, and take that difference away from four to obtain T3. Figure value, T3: 3.80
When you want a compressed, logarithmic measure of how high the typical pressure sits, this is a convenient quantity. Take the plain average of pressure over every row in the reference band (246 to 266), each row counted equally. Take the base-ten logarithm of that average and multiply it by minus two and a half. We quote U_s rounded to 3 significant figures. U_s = -2.39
